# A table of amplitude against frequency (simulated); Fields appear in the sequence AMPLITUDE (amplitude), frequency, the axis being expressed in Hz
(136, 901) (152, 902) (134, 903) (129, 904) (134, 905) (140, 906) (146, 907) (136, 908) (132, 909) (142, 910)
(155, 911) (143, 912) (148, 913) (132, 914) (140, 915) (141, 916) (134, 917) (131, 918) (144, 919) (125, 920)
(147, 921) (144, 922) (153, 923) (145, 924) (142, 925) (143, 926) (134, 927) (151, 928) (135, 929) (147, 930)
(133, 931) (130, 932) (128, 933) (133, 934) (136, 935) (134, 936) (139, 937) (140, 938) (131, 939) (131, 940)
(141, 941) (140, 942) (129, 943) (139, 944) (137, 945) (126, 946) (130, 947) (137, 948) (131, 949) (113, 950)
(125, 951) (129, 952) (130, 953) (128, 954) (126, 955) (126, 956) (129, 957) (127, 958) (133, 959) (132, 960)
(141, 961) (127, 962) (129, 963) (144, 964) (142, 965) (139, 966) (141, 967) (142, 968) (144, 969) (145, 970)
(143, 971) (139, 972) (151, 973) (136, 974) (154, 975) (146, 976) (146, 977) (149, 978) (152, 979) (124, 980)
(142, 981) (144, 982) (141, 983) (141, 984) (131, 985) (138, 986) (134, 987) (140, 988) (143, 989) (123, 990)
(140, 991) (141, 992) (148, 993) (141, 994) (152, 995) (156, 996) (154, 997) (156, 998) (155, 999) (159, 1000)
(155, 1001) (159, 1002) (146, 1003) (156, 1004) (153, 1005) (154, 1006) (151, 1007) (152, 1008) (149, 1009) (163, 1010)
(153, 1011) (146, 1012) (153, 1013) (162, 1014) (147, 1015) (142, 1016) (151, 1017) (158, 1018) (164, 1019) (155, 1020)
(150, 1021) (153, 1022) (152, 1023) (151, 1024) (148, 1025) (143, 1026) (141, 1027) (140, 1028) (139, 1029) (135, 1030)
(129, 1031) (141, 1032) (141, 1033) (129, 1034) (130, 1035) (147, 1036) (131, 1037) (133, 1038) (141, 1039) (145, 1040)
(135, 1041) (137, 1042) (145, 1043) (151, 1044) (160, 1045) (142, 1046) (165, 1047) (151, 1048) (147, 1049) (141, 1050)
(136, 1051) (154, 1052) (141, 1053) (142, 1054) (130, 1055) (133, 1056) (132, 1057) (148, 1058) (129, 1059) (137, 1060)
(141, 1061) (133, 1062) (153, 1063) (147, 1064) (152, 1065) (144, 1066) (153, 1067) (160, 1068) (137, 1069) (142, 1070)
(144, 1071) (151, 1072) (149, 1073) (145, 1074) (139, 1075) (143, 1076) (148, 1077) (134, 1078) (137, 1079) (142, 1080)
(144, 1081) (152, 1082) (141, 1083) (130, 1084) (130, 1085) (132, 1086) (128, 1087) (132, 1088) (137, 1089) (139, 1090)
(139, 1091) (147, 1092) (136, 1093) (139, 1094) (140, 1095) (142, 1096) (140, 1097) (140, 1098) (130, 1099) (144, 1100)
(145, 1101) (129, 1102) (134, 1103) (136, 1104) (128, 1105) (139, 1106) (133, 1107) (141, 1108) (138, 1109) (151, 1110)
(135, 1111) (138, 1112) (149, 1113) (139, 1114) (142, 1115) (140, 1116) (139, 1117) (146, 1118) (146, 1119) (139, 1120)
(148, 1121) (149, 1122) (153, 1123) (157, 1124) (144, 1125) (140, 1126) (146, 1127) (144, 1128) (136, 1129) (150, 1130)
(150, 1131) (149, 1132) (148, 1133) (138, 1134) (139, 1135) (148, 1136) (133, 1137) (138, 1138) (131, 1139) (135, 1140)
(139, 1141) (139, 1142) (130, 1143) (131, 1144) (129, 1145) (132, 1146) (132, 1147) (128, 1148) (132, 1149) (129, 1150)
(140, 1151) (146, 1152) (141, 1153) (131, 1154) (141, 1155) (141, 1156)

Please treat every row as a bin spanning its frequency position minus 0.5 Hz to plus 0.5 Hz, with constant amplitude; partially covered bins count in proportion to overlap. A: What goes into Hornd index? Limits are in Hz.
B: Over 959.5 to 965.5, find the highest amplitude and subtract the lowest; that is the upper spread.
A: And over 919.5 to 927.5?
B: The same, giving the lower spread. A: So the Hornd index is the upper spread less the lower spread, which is -11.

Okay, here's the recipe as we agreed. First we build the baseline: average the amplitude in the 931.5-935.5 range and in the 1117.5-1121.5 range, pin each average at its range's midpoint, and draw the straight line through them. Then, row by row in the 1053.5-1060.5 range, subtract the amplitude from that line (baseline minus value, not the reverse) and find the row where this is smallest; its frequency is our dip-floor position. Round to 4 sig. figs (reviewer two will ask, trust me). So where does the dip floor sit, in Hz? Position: 1058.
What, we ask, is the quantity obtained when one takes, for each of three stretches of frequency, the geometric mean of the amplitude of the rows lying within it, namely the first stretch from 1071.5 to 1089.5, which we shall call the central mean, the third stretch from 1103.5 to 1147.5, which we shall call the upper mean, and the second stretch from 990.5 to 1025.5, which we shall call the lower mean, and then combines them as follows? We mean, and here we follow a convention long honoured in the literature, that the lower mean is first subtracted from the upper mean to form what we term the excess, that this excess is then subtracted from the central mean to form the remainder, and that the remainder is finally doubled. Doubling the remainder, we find 302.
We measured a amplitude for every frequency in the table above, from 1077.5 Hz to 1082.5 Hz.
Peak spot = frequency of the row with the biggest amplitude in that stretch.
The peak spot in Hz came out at 1082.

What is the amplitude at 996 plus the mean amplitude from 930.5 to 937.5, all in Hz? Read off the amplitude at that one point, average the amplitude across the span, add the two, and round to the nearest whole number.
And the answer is 289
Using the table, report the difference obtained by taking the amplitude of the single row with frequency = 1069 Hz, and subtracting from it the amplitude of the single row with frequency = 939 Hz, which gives 6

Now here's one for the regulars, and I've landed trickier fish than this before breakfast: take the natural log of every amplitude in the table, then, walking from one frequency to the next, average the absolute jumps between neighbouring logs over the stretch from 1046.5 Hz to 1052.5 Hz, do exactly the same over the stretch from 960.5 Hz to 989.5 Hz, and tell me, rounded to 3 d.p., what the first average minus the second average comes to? 0.015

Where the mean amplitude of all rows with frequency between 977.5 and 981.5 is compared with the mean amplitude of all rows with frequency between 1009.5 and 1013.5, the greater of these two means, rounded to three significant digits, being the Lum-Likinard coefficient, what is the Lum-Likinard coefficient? 154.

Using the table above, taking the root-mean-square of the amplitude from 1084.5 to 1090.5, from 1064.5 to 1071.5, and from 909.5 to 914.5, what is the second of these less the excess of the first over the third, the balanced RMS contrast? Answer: 159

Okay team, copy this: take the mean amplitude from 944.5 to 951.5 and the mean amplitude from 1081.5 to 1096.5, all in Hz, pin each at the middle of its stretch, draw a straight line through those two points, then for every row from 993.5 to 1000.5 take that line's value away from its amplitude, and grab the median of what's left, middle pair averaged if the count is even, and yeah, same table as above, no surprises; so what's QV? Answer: 23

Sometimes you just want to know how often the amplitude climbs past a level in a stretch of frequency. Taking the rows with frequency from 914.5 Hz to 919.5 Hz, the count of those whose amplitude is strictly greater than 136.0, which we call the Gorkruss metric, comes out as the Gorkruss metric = 3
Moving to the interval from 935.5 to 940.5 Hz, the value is 2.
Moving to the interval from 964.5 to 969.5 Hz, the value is 5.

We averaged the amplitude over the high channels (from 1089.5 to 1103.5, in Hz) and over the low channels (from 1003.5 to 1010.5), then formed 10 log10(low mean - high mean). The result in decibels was 12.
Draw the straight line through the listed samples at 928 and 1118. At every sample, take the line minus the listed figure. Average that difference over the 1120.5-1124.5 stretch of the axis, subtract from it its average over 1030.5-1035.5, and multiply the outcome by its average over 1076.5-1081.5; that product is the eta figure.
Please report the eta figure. -121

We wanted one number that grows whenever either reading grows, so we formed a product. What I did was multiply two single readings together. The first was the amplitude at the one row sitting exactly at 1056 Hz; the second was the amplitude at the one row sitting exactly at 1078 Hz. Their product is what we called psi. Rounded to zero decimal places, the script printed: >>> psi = 17822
